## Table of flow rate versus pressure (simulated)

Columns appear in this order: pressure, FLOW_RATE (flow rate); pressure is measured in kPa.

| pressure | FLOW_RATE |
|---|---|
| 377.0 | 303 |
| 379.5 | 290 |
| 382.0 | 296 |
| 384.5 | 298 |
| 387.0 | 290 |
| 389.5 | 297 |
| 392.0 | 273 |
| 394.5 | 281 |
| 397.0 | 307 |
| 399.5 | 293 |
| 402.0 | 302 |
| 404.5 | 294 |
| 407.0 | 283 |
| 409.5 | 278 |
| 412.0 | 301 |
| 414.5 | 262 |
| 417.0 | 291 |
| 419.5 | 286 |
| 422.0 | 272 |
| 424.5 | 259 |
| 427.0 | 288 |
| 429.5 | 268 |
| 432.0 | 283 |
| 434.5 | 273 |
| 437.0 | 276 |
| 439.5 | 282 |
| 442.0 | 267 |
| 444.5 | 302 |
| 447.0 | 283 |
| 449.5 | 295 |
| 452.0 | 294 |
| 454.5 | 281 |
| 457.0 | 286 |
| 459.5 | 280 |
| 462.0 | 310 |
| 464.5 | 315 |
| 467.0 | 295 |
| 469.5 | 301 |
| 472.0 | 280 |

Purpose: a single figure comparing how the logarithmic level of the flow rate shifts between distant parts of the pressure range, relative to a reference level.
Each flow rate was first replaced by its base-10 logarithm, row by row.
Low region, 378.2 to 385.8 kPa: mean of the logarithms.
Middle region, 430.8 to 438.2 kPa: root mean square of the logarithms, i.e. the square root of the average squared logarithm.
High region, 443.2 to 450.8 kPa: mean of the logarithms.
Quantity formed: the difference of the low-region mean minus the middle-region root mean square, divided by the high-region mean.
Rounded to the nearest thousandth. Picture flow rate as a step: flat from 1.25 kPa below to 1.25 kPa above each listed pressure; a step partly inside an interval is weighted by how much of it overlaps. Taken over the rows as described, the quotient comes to 0.011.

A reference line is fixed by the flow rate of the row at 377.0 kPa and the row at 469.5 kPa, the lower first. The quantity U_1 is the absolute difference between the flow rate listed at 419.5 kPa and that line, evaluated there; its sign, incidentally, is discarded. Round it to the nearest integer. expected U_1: 16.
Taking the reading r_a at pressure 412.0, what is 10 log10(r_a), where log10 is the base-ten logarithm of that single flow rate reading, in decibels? 24.8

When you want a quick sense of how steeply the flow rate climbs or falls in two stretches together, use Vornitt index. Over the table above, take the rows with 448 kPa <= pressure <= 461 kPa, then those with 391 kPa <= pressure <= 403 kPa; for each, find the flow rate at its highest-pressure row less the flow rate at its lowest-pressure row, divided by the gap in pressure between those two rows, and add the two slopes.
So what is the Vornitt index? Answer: 1.4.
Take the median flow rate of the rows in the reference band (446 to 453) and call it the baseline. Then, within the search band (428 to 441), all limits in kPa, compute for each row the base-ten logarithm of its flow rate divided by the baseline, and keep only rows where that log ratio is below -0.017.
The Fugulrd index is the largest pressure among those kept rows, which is 439.5 kPa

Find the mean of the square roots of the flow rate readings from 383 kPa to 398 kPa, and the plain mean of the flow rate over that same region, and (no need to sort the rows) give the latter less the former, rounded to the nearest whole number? 274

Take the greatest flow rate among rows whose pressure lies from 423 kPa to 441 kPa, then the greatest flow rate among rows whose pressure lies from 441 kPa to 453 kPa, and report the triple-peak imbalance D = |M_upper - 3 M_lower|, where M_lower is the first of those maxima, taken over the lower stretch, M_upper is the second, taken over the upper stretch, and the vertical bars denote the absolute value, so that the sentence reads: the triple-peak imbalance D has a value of 562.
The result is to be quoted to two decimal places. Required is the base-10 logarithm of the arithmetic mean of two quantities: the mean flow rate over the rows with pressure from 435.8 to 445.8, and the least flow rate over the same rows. 2.44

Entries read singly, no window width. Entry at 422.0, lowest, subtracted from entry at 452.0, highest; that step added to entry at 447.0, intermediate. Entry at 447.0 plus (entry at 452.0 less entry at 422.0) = 305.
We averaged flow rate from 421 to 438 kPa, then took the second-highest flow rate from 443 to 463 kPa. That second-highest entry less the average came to 28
